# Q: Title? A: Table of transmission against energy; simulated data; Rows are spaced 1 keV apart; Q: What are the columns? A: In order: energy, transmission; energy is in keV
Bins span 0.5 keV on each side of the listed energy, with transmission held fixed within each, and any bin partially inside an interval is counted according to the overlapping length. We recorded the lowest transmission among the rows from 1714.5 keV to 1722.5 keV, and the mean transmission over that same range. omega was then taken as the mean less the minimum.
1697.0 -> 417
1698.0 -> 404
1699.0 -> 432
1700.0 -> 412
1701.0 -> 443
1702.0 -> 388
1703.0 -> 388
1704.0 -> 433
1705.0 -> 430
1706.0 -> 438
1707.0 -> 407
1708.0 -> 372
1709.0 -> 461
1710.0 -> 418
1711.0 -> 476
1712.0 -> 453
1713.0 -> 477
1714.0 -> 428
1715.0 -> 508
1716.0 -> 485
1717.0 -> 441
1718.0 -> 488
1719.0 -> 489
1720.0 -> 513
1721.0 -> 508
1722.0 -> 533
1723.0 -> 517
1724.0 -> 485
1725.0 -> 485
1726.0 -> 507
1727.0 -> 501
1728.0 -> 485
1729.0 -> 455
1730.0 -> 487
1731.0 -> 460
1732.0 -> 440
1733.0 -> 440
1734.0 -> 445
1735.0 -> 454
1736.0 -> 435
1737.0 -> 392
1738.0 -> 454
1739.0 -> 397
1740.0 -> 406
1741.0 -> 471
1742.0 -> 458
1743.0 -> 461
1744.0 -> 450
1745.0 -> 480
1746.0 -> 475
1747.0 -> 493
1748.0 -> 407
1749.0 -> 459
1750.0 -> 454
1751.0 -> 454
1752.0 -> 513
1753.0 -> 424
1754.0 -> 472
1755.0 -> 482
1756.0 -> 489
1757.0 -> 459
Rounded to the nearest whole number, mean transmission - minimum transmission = 55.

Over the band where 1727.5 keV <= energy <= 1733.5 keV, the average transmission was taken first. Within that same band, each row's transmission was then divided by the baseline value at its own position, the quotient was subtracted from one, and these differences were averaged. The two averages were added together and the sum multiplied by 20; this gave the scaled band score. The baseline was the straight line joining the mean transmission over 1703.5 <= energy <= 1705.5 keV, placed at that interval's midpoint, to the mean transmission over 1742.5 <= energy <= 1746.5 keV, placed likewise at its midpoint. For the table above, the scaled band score 9223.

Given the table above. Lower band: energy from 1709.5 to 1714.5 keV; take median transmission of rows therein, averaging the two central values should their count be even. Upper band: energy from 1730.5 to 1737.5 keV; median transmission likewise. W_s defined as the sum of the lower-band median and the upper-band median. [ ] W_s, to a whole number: 893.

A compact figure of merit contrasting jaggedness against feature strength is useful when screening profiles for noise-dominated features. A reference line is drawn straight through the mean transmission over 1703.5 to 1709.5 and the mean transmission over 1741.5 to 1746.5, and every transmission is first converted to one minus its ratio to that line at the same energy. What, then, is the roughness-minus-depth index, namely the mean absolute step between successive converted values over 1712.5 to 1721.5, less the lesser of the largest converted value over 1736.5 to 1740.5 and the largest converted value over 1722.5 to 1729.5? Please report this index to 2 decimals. 0.09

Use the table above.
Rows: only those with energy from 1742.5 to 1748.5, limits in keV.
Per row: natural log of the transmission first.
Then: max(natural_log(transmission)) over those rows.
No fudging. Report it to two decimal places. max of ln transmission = 6.20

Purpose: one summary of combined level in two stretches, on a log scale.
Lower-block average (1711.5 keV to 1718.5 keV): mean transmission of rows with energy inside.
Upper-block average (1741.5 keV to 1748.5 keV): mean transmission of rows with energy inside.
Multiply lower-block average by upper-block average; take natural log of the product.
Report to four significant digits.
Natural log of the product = 12.28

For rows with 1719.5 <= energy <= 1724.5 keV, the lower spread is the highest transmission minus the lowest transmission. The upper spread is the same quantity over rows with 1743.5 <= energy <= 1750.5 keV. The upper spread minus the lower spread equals 38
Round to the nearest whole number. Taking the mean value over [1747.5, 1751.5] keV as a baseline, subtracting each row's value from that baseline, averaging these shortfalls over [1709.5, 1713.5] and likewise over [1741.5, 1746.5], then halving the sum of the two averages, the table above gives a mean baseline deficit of -17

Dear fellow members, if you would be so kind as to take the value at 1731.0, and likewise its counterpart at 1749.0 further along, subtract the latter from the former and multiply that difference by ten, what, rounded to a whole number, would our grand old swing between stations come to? 10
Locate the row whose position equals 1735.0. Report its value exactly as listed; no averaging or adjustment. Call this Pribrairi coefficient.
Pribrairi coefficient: 454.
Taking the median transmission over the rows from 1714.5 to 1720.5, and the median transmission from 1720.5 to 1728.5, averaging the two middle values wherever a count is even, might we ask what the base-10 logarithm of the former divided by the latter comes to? -0.014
